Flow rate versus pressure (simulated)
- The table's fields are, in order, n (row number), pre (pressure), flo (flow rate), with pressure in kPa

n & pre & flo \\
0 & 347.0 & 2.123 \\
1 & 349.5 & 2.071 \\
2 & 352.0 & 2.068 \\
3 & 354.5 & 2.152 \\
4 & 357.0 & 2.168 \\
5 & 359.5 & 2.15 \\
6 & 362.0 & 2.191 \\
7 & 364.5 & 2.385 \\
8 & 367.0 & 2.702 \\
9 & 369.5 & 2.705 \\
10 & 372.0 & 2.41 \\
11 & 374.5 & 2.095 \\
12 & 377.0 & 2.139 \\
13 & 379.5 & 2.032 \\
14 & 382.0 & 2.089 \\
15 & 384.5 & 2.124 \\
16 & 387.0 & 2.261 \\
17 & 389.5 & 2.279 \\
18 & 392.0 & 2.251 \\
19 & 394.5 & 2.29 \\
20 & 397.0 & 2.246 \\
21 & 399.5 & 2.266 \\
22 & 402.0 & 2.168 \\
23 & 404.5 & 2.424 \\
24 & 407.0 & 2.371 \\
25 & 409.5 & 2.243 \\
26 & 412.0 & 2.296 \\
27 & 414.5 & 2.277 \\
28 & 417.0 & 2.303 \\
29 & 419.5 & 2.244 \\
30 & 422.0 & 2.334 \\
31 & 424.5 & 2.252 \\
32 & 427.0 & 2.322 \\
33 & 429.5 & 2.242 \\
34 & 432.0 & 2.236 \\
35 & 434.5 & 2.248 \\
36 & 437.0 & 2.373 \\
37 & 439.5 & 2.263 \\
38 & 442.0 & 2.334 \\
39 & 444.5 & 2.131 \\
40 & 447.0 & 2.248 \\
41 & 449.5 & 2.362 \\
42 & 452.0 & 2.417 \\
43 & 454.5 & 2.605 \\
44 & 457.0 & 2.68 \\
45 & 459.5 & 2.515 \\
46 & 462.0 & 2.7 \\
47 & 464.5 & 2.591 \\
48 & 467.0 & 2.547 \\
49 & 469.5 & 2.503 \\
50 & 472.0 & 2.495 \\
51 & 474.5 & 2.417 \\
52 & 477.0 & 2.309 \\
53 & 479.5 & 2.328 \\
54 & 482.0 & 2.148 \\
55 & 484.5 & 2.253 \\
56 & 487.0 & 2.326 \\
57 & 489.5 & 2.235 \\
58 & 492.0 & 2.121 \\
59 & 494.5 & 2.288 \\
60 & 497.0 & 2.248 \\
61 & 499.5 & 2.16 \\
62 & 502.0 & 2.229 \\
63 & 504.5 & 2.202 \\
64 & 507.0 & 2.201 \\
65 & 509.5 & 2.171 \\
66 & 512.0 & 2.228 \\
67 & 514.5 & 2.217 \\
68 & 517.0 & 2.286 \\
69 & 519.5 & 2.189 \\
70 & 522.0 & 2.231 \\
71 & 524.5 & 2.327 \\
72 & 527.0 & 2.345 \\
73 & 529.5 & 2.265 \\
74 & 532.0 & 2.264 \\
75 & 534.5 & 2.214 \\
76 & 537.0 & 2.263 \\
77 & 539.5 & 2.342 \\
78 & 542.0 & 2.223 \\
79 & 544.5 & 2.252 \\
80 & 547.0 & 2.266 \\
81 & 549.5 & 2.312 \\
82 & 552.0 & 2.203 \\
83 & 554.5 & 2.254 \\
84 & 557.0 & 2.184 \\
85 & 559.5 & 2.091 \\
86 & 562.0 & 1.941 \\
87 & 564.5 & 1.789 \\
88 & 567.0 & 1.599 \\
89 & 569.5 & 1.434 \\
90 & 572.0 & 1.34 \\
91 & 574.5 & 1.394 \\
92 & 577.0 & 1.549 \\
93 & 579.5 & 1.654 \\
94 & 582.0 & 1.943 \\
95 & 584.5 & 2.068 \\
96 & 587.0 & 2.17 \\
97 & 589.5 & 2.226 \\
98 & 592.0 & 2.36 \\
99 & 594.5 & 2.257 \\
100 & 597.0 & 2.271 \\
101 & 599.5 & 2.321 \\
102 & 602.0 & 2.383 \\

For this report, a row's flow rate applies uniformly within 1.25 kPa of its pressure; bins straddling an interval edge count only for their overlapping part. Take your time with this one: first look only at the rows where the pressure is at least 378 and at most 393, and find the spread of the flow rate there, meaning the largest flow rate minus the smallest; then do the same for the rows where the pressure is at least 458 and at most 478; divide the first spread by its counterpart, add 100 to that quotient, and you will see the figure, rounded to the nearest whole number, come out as 101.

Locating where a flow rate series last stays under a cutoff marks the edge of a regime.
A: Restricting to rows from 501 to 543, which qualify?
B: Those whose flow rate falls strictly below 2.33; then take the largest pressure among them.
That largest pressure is 542.0 kPa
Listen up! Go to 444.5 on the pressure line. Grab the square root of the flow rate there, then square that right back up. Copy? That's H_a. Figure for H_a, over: 2.13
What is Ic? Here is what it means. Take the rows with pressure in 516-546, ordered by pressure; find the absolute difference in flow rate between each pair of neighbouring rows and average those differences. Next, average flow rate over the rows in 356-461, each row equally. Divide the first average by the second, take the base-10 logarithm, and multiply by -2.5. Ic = 4.0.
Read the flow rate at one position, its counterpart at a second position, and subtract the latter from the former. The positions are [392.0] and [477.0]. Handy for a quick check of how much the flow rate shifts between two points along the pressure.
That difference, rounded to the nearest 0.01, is -0.06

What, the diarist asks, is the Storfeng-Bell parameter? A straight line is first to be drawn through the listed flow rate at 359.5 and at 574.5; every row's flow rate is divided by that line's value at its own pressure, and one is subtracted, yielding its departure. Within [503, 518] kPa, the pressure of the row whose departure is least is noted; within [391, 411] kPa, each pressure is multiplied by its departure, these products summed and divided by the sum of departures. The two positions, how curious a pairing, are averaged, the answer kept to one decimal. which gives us 455.6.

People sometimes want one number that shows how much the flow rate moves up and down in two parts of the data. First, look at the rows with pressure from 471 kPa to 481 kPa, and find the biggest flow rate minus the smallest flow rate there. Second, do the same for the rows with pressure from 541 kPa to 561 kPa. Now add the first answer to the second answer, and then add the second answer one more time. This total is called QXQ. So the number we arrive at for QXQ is 0.63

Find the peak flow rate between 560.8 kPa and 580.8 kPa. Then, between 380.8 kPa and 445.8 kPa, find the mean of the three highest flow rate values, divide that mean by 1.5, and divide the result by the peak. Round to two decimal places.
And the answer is 0.82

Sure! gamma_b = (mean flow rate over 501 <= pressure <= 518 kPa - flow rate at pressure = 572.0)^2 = 0.77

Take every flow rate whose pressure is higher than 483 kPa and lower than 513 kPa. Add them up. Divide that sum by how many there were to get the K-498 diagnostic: 2.22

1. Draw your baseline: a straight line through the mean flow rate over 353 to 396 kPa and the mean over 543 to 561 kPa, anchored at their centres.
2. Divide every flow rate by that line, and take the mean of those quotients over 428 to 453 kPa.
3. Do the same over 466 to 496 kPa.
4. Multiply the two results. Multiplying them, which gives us 1.06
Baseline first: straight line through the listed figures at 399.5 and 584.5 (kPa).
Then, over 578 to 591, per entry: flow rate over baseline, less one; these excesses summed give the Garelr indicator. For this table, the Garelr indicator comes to -0.13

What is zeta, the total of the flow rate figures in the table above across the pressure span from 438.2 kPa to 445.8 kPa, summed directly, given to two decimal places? 6.73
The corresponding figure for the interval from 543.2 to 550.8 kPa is 6.83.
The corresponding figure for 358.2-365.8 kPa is 6.73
